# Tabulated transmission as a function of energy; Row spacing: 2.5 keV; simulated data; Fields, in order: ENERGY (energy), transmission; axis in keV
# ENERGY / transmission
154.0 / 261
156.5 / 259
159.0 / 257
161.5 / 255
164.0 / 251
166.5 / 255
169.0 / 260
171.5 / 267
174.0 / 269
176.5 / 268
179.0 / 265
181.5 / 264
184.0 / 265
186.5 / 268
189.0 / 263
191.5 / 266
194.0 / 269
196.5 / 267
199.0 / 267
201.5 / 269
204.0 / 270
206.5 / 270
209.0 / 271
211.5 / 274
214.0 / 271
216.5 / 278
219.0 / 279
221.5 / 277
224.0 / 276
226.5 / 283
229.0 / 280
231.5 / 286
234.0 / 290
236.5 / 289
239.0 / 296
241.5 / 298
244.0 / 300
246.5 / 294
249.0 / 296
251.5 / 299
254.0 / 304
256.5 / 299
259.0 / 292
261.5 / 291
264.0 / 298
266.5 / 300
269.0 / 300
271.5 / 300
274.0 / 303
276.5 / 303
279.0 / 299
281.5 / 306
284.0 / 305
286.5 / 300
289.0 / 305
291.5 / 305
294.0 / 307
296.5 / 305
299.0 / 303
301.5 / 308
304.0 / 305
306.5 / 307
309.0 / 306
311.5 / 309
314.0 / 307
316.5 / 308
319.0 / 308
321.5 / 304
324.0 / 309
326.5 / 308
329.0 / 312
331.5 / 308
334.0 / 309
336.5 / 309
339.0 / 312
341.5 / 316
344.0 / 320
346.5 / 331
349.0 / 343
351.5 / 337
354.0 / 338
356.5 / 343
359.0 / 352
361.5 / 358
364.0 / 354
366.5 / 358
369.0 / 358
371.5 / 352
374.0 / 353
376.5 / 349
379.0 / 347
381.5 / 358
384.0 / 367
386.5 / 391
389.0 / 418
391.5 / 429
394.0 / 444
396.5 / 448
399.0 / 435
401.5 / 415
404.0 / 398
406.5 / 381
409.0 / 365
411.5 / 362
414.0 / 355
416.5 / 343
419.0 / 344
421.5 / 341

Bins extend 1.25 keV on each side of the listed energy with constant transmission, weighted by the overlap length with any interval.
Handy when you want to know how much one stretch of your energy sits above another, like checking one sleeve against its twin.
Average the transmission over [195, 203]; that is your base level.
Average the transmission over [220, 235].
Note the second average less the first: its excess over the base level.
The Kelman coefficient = 14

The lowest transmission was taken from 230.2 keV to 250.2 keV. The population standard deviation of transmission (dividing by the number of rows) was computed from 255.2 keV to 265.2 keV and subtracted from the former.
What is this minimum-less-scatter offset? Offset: 282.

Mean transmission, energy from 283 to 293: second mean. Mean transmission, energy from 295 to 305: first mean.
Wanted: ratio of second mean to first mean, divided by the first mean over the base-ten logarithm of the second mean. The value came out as 0.0081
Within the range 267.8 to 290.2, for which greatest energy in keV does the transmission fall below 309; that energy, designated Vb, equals 289.0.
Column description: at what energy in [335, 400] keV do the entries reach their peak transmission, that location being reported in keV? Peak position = 396.5 keV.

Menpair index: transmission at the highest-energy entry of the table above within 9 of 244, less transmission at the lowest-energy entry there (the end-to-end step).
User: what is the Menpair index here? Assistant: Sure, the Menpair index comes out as 10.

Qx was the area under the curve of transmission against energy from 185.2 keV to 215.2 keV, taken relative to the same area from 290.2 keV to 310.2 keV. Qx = 1.3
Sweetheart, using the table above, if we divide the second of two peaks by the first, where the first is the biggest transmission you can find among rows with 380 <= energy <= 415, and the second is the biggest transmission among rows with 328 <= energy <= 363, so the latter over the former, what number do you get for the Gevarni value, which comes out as 0.80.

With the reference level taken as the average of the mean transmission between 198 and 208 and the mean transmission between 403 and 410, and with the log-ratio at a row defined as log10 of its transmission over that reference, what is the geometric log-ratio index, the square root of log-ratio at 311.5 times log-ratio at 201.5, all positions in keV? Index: 0.043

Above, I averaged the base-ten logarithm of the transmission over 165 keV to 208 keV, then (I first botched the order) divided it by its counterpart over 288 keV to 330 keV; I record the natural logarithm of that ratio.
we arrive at -0.025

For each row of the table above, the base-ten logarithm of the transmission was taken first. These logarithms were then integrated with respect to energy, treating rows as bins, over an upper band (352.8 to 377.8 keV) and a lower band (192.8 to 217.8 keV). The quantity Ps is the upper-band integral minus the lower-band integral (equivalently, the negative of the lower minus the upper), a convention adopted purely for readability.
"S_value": 2.8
